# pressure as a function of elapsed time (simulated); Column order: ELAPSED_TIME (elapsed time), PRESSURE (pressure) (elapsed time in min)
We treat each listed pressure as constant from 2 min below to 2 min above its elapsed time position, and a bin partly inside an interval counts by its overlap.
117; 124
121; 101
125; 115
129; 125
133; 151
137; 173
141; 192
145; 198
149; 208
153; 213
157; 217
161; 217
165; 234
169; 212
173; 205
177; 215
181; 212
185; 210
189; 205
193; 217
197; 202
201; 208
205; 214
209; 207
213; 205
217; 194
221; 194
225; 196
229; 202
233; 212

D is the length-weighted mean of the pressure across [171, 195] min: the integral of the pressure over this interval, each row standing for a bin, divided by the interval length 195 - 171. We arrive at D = 211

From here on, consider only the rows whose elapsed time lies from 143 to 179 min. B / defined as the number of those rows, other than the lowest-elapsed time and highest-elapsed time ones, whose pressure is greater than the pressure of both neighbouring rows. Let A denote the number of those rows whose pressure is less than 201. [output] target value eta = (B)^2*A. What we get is 1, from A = 1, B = 1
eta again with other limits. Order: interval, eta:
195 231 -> 3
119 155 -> 0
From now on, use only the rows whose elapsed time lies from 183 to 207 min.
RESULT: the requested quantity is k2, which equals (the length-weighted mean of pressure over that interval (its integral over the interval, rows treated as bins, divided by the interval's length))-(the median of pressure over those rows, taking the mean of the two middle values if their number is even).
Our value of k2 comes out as 0.3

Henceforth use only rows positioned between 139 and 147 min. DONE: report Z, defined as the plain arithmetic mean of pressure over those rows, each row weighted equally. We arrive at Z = 195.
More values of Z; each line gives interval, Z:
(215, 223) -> 194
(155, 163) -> 217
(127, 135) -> 138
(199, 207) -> 211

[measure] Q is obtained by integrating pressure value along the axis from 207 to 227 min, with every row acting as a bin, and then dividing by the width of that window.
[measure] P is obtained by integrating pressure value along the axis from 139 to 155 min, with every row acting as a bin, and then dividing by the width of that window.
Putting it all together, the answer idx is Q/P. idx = 0.98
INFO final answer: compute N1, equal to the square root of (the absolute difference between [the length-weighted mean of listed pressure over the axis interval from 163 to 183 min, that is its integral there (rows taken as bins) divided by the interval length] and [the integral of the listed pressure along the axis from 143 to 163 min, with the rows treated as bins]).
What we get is 63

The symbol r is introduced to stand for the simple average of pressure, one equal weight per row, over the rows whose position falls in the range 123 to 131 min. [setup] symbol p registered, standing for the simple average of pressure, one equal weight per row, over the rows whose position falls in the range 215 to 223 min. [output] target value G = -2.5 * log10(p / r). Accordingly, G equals -0.522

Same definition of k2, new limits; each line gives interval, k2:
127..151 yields -8.0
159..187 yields 3.0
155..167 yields 5.7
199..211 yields 1.7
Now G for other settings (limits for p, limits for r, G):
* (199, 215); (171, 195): 0.011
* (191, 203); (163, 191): 0.022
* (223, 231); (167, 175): 0.051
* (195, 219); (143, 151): -0.011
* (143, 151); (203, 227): -0.007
